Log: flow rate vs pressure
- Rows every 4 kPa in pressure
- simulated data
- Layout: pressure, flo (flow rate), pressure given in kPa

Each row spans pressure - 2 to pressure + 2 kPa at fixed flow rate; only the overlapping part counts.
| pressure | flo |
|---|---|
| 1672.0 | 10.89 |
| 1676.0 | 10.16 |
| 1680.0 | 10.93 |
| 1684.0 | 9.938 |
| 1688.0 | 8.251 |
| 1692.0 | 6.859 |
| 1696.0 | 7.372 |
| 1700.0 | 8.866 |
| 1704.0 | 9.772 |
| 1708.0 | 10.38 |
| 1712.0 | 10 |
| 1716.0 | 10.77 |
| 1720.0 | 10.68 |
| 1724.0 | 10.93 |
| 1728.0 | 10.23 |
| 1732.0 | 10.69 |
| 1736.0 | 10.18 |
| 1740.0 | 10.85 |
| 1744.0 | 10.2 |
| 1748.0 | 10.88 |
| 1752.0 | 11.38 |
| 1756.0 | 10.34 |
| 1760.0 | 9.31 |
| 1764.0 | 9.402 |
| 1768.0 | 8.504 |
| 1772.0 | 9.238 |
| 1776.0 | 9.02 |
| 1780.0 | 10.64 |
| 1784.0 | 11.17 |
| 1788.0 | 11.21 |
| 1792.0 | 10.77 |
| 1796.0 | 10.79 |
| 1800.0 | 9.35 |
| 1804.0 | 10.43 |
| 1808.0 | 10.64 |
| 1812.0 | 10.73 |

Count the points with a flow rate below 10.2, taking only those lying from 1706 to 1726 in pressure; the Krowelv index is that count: 1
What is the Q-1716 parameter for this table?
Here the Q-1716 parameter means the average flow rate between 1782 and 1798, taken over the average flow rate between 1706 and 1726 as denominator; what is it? 1.04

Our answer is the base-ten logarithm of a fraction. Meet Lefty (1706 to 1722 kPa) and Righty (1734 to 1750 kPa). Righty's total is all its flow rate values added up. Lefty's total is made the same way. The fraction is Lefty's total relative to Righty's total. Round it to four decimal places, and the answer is -0.0029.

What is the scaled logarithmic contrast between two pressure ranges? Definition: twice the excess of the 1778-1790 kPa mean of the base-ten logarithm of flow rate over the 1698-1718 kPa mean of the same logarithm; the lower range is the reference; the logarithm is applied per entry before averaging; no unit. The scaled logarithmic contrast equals 0.09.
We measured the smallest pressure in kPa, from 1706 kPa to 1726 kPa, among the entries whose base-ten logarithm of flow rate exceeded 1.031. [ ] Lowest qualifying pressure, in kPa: 1716.0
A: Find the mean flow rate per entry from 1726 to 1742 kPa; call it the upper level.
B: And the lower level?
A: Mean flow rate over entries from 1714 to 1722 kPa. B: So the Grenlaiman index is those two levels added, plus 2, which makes 23.2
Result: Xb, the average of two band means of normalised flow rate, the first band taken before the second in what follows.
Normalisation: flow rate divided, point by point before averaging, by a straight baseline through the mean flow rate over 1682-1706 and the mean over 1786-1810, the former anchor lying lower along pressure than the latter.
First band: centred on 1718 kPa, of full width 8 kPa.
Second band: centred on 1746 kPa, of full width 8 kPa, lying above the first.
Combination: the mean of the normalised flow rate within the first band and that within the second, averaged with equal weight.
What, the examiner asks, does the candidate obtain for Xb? 1.15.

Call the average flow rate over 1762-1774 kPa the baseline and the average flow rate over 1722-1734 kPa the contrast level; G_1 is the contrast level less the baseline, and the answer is 1.6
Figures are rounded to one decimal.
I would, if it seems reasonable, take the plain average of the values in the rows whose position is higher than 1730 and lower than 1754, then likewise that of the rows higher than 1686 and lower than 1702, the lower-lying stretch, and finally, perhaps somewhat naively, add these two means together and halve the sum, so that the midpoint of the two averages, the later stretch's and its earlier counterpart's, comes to 9.3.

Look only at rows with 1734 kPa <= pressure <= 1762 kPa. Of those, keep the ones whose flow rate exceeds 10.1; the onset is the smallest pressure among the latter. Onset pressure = 1736.0 kPa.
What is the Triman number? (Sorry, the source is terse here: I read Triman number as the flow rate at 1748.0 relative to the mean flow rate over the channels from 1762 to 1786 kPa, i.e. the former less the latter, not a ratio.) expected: 1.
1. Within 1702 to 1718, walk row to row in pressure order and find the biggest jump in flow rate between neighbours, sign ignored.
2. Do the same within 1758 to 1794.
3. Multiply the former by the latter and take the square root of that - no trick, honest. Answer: 1.12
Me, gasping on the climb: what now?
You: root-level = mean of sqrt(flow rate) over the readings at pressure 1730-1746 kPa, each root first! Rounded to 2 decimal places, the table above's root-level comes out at 3.24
